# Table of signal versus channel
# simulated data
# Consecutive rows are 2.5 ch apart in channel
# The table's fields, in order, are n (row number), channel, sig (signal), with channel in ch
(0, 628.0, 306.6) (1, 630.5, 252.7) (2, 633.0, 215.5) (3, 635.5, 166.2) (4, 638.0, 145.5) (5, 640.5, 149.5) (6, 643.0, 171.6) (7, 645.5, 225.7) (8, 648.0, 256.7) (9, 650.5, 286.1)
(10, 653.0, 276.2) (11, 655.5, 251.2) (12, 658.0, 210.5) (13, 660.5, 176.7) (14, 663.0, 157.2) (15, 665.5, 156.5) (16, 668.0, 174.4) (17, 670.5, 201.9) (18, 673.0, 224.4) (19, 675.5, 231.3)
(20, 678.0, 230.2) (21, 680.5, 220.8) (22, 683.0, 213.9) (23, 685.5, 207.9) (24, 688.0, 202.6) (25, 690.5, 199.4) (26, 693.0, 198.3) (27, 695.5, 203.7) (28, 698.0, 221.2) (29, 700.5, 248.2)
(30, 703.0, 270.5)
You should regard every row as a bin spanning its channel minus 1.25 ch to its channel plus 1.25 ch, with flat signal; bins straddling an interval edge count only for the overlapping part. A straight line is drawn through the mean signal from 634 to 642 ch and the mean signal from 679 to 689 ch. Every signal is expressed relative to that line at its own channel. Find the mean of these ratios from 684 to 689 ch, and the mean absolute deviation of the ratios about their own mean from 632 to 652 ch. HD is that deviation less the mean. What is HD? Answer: -0.71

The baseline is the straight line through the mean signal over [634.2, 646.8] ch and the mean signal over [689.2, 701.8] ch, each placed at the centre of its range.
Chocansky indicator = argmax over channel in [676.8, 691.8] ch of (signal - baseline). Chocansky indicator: 678.0 ch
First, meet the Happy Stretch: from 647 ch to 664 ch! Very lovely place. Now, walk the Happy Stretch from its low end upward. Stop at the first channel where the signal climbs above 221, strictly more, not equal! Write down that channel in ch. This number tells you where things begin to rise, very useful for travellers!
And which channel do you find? 648.0 ch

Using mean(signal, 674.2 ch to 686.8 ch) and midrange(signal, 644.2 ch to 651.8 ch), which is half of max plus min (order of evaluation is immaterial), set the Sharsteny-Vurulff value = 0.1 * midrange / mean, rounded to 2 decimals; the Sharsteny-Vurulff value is 0.12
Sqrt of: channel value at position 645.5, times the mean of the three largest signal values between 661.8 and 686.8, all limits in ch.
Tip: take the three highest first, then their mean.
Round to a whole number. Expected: 227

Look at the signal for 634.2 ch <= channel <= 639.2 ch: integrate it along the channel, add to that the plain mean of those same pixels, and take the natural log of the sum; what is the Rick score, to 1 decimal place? 6.8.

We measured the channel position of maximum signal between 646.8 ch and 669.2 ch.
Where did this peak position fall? 650.5 ch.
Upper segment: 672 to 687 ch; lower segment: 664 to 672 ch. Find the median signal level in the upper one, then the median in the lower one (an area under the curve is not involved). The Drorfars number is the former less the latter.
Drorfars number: 48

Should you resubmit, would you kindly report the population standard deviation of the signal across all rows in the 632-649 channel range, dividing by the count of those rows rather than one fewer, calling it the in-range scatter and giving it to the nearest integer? 39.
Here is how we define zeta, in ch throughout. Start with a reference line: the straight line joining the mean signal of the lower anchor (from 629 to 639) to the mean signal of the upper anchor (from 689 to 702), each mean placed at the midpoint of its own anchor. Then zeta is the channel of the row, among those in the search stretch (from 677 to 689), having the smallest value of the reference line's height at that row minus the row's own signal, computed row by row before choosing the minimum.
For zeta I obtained 678.0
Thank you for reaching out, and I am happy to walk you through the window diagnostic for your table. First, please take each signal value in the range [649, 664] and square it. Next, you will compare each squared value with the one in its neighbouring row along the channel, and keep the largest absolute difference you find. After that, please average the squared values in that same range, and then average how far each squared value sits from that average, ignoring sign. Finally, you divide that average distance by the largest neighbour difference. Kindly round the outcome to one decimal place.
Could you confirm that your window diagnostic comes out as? 1.1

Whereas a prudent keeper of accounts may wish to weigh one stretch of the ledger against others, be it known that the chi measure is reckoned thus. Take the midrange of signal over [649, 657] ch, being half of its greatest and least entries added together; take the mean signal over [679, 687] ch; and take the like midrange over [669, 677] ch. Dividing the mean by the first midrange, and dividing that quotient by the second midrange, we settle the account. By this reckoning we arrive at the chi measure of 0.0037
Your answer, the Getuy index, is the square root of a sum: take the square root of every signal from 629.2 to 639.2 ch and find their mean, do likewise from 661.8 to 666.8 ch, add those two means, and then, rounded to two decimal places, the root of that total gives 5.14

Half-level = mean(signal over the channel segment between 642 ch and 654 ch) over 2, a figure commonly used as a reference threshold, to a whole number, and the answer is 122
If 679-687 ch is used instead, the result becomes 107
